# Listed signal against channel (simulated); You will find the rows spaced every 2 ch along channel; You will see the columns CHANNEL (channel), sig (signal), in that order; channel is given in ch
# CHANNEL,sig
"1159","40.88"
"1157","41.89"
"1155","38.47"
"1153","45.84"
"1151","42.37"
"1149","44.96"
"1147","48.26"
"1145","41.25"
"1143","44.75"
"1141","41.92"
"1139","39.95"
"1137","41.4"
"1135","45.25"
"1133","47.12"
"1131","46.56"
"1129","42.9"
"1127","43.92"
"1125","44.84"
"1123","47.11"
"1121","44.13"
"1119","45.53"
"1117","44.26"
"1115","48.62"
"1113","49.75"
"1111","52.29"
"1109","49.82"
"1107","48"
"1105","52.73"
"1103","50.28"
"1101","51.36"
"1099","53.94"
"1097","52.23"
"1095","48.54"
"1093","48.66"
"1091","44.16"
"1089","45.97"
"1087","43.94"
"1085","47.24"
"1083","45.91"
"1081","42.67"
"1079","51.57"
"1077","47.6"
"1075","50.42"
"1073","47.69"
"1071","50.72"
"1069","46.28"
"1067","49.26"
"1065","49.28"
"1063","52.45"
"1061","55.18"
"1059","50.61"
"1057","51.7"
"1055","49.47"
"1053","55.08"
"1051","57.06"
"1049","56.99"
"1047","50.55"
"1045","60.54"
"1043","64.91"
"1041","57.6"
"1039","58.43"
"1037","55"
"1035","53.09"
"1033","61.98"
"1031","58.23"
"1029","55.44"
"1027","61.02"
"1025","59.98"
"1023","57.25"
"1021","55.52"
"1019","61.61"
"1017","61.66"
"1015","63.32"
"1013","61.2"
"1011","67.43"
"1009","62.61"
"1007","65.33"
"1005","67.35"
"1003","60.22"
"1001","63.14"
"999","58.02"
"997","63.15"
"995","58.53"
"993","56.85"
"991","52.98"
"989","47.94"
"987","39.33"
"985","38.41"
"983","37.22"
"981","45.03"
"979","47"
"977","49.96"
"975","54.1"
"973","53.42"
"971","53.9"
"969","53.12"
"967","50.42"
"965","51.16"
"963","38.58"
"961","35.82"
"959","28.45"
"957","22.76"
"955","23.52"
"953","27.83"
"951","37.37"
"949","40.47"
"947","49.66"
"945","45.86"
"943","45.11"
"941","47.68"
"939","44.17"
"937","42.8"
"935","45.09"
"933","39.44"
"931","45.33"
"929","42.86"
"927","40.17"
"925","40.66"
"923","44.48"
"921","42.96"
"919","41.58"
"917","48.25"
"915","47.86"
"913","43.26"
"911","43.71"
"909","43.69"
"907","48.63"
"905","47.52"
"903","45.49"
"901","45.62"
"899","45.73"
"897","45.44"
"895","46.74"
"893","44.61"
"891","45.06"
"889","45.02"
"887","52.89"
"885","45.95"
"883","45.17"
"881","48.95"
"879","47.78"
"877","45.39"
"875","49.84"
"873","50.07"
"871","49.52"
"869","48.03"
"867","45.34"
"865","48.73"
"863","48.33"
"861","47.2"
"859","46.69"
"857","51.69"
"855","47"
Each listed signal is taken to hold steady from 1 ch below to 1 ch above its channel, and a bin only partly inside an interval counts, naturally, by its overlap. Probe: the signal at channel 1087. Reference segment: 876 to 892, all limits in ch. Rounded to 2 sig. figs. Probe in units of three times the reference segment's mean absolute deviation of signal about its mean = 6.9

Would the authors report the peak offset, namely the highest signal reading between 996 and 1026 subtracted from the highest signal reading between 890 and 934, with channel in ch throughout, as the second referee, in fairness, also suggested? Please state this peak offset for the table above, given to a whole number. -19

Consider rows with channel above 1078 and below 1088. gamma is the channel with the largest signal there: 1079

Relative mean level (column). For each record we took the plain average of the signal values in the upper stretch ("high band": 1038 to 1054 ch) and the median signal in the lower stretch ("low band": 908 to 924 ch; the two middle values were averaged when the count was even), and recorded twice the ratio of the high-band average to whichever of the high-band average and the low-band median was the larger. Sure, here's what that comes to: 2.00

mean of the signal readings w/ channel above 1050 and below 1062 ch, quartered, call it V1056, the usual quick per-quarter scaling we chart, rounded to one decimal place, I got 13.3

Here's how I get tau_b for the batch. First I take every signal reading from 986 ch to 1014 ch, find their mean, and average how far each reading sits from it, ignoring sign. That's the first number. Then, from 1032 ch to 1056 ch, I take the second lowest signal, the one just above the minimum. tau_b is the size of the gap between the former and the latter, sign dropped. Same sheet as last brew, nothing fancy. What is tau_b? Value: 45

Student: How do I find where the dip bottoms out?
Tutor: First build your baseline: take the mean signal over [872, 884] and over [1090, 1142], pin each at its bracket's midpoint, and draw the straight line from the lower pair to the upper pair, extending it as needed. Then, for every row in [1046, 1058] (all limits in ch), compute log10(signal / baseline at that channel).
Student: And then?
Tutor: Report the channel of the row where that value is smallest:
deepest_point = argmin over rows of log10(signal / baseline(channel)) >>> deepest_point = 1055 ch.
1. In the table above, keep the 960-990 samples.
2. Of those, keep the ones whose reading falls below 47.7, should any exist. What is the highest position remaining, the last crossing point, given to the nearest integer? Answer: 987 ch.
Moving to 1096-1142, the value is 1141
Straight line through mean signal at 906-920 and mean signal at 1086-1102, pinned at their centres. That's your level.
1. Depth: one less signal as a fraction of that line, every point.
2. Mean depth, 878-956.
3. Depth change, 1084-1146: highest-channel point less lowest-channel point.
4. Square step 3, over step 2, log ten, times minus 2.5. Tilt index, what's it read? 0.4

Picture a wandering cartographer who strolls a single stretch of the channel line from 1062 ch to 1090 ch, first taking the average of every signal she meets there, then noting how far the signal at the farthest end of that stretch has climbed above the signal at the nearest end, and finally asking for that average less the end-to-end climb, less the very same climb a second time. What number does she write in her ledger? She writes 61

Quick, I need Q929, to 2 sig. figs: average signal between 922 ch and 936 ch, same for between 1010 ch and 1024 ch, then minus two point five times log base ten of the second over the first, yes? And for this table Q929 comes -0.39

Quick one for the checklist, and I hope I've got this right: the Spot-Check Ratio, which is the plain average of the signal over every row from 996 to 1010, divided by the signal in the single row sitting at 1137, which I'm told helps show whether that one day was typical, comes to 1.5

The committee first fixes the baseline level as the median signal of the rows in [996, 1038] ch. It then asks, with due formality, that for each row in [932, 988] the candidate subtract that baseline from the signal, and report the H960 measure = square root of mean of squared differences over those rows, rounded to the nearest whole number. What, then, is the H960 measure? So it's 21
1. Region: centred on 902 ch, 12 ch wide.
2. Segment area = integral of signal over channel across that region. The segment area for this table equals 557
